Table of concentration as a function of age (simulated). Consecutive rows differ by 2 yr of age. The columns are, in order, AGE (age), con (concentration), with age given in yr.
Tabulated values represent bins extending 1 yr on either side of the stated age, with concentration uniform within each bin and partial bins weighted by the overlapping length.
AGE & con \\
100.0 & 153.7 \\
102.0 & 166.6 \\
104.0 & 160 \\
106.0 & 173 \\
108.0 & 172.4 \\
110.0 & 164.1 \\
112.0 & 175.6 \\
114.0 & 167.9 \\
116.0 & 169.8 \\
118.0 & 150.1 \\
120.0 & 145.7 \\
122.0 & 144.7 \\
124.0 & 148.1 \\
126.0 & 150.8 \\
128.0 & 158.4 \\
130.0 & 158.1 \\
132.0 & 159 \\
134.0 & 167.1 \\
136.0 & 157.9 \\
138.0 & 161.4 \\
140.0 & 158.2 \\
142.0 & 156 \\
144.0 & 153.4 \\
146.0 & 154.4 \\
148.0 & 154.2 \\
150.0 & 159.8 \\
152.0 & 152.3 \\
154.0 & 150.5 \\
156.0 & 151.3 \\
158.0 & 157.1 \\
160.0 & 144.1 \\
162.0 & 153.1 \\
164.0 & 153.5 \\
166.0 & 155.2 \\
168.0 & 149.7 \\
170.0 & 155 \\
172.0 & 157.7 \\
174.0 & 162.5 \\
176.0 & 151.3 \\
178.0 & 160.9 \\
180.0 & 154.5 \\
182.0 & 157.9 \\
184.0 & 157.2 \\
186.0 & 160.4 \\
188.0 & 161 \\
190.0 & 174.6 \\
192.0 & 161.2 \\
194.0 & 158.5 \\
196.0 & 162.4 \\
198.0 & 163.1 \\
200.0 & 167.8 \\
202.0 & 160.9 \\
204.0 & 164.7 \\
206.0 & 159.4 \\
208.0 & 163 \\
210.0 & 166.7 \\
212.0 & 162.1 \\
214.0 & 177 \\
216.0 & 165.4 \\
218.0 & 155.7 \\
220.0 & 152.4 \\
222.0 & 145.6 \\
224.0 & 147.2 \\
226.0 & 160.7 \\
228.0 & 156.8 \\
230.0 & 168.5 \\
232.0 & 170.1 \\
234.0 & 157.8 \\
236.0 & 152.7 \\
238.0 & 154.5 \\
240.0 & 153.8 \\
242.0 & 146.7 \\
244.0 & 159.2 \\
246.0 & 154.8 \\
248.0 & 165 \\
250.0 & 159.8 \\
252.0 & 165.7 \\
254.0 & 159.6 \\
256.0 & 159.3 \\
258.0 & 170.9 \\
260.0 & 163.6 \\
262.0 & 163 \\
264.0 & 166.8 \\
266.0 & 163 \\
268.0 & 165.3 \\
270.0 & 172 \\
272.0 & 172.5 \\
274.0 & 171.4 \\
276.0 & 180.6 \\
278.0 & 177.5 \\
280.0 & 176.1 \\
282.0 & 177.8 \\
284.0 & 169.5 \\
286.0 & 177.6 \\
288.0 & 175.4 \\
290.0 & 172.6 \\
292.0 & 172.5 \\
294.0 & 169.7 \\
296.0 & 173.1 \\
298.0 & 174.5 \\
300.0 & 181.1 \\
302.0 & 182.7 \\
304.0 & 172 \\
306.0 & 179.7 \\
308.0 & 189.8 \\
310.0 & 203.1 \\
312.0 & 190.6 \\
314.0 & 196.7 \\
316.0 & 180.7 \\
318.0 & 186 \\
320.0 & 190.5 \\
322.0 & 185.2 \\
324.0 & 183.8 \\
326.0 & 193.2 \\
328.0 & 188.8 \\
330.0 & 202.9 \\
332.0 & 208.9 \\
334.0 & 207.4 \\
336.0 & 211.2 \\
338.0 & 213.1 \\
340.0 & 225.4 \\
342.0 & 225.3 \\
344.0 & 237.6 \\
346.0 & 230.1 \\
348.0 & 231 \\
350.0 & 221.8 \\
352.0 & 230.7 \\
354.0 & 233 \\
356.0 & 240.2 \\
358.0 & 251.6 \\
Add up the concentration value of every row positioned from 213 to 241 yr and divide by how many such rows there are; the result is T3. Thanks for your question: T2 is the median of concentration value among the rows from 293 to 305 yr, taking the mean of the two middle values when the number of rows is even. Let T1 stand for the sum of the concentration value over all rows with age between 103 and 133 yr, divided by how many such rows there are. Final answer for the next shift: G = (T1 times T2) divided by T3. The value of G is 175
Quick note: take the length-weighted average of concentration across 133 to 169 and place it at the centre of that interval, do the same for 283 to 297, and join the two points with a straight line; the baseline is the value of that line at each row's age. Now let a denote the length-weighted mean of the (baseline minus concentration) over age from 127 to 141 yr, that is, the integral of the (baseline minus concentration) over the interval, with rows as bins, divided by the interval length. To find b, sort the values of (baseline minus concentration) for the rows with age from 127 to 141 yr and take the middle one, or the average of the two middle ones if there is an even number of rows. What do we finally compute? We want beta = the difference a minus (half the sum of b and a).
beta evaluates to -0.4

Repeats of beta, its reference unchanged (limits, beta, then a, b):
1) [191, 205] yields 0.0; -2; -2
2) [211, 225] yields -1.1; 6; 8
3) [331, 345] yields -2.7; -39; -34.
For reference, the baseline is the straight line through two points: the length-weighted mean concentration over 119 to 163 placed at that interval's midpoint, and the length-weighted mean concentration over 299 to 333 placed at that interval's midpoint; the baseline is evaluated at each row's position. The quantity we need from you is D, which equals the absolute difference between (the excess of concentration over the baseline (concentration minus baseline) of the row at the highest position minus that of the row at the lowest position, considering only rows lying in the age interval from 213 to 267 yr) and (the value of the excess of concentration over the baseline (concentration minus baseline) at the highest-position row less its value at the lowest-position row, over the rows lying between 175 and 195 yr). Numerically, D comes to 28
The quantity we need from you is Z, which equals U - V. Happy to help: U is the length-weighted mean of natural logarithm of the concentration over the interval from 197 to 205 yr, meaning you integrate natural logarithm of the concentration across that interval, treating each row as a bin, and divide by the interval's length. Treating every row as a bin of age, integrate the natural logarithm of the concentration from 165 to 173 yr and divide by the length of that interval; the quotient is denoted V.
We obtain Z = 0.06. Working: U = 5.10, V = 5.04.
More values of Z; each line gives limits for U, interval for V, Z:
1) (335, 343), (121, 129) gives 0.37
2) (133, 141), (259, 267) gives -0.02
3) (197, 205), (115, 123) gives 0.07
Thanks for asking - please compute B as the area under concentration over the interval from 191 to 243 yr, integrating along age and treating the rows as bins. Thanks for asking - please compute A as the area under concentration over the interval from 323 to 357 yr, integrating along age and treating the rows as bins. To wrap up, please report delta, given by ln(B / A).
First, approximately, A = 7369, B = 8309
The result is 0.1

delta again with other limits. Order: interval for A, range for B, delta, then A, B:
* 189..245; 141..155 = -1.4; 8977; 2161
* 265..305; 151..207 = 0.2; 6954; 8836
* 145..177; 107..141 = 0.1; 4923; 5419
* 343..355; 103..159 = 1.2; 2768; 8863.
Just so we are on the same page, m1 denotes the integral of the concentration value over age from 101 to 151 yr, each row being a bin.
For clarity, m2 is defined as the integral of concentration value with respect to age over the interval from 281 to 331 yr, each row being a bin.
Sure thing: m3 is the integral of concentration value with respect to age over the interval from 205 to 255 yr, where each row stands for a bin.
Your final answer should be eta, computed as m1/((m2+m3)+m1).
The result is 0.318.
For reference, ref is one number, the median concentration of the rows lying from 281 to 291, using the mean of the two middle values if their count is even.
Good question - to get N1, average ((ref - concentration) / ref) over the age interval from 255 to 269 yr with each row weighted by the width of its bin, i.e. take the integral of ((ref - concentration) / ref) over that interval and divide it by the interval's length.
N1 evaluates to 0.062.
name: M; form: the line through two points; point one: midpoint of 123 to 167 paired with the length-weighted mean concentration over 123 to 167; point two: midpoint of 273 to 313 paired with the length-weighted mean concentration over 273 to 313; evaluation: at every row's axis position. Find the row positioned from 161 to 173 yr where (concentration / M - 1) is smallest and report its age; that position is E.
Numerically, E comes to 168.0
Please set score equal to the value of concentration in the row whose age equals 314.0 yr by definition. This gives 196.7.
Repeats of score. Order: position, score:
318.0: 186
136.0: 157.9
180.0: 154.5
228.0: 156.8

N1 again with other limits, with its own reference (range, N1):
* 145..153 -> 0.115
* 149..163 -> 0.130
